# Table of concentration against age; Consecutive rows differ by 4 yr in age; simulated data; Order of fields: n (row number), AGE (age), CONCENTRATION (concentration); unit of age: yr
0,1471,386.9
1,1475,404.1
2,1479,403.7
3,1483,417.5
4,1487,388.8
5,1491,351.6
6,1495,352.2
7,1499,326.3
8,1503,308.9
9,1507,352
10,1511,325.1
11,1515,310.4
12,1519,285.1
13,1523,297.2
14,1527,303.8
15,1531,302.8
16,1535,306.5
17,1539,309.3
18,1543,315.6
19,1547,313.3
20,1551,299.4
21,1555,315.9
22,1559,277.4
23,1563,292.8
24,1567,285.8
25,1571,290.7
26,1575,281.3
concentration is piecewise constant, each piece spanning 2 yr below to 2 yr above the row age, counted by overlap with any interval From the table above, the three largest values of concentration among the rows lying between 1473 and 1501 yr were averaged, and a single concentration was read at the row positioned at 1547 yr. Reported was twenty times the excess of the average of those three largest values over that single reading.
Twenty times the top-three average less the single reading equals 1903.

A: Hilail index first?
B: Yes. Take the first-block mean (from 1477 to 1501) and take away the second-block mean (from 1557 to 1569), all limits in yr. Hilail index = 88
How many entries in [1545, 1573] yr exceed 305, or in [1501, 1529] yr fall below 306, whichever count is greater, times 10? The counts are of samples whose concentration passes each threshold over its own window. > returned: 30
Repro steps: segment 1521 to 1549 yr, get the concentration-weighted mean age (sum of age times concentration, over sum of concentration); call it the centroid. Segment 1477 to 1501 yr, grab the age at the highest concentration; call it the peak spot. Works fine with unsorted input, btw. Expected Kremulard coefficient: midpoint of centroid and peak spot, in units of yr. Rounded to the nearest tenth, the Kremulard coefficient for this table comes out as 1509.1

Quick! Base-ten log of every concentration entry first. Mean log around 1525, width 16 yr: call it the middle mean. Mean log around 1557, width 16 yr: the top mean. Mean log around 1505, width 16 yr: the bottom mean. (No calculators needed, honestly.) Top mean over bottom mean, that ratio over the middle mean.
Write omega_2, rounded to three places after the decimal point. 0.397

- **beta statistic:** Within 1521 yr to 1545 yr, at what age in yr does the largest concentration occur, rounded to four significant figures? 1543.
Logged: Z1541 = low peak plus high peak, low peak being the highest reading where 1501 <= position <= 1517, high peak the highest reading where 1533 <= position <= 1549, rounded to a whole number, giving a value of 668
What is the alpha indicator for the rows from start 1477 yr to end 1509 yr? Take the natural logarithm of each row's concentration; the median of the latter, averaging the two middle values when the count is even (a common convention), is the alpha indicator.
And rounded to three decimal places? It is 5.864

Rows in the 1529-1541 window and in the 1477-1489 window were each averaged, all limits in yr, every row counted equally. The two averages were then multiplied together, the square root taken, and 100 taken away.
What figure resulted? 251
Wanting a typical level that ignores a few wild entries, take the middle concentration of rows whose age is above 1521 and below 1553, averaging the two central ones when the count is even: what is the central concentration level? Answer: 305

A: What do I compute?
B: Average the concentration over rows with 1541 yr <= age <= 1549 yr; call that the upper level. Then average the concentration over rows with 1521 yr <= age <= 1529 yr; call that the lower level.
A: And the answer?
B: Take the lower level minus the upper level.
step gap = -14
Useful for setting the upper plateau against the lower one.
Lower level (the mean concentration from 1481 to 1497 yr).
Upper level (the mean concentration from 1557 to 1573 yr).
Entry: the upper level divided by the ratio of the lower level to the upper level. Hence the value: 218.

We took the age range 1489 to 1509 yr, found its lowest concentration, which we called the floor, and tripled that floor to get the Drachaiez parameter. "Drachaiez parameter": 927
